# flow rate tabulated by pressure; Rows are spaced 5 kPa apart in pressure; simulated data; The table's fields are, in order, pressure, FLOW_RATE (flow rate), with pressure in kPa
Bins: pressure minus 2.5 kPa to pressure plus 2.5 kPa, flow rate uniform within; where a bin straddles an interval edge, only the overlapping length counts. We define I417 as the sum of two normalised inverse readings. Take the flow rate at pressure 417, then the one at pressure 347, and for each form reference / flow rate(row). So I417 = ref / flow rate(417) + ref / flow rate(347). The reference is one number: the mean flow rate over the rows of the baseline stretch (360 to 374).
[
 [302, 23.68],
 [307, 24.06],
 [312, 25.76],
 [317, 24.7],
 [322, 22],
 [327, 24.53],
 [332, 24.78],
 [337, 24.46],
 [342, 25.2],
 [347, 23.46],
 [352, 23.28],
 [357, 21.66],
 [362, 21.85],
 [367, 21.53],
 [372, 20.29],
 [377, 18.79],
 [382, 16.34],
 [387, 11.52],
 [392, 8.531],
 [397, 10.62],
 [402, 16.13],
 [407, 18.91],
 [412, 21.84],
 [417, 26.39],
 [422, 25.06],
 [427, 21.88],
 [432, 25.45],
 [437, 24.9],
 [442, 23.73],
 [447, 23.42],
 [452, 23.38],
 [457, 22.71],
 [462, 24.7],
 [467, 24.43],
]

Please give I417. 1.71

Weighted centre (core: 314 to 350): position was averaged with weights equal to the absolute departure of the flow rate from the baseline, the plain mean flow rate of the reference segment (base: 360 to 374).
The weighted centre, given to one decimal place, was 332.6 kPa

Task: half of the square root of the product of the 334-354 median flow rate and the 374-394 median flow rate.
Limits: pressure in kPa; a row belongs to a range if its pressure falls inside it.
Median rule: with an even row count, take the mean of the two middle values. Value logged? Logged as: 9.1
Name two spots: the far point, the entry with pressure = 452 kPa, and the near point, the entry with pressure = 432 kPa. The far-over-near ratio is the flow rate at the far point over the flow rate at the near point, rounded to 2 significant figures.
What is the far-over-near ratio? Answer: 0.92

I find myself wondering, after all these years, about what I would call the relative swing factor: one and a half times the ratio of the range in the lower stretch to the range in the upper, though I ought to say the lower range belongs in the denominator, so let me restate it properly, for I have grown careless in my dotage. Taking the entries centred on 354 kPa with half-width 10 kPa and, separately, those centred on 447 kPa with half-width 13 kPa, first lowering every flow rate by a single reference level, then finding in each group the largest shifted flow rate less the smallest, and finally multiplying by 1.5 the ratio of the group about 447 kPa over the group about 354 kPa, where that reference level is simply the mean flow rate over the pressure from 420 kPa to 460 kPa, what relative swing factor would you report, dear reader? 1.8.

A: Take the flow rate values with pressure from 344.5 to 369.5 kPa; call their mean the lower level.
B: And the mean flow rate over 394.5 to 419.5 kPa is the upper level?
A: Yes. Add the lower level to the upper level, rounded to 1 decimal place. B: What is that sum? 41.1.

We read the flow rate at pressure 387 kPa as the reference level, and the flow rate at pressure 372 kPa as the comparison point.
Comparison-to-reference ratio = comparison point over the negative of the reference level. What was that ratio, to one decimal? -1.8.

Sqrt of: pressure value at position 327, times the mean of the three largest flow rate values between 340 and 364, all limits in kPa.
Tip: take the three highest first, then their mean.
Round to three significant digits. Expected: 24.3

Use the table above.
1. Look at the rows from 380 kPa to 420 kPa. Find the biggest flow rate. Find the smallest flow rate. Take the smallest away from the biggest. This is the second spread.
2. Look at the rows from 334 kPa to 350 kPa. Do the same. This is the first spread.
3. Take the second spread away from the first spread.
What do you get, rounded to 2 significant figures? -16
